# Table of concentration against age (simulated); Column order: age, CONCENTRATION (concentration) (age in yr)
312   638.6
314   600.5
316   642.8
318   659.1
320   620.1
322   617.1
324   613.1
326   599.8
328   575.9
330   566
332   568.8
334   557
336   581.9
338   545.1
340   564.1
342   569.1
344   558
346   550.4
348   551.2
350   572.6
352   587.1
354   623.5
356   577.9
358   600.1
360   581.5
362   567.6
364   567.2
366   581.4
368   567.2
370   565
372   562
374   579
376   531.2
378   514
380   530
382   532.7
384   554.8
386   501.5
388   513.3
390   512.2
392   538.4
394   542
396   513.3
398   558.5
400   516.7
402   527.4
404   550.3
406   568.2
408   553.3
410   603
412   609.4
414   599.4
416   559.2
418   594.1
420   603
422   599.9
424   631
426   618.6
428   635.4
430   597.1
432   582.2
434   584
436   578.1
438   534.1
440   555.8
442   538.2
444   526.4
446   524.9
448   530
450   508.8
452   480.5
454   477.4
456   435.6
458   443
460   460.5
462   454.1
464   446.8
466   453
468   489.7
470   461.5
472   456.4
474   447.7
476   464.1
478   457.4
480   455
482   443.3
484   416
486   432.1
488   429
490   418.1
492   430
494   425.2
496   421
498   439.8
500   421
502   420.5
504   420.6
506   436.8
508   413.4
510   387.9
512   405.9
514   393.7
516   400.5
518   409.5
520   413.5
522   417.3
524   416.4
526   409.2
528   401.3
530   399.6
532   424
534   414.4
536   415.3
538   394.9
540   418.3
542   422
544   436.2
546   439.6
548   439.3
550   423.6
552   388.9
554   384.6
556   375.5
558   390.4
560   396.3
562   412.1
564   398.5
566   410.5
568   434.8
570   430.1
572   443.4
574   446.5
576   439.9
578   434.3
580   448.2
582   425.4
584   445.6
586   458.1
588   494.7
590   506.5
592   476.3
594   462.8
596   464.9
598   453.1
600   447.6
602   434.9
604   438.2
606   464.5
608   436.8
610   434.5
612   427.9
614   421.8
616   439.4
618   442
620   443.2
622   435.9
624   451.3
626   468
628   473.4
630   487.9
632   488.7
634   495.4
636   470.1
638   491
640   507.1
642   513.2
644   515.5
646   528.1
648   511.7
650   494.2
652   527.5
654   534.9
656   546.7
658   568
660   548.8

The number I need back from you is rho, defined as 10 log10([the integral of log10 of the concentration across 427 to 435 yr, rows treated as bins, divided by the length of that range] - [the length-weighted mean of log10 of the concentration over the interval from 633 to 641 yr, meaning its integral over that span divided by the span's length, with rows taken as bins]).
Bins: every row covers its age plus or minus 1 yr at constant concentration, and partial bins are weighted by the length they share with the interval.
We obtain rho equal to -10.6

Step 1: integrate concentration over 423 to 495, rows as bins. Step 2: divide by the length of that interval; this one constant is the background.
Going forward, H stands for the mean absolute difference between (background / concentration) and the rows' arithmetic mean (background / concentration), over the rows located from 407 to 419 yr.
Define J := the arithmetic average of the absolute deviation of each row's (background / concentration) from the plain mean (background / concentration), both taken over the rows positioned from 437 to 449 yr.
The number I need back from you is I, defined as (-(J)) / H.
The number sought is -0.5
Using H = 0.030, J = 0.014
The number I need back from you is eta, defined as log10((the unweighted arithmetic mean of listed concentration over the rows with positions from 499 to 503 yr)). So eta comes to 2.62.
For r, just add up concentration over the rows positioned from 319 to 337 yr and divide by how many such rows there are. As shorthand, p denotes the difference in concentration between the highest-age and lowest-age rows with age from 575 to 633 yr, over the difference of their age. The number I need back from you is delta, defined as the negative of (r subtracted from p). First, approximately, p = 0.9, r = 589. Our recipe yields 588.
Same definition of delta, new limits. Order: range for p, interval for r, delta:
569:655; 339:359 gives 574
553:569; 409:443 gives 586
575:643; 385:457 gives 552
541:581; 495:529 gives 413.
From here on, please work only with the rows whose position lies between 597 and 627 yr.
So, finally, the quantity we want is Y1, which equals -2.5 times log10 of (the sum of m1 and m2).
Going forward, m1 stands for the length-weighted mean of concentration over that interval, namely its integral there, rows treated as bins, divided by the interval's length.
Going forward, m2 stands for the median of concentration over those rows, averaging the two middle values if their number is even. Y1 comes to -7.36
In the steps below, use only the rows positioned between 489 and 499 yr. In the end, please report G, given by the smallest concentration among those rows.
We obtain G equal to 418.1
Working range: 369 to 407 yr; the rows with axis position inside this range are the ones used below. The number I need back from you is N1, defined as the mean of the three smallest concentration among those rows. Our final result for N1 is 509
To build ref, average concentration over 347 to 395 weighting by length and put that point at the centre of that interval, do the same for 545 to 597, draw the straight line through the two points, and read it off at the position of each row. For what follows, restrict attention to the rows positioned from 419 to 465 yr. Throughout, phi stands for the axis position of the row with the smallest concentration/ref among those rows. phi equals 456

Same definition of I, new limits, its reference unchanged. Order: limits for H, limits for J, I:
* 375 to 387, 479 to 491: -1.3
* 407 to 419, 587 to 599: -1.2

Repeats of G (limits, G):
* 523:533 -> 399.6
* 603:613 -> 427.9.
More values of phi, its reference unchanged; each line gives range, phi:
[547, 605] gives 556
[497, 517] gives 510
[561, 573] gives 564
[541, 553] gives 552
